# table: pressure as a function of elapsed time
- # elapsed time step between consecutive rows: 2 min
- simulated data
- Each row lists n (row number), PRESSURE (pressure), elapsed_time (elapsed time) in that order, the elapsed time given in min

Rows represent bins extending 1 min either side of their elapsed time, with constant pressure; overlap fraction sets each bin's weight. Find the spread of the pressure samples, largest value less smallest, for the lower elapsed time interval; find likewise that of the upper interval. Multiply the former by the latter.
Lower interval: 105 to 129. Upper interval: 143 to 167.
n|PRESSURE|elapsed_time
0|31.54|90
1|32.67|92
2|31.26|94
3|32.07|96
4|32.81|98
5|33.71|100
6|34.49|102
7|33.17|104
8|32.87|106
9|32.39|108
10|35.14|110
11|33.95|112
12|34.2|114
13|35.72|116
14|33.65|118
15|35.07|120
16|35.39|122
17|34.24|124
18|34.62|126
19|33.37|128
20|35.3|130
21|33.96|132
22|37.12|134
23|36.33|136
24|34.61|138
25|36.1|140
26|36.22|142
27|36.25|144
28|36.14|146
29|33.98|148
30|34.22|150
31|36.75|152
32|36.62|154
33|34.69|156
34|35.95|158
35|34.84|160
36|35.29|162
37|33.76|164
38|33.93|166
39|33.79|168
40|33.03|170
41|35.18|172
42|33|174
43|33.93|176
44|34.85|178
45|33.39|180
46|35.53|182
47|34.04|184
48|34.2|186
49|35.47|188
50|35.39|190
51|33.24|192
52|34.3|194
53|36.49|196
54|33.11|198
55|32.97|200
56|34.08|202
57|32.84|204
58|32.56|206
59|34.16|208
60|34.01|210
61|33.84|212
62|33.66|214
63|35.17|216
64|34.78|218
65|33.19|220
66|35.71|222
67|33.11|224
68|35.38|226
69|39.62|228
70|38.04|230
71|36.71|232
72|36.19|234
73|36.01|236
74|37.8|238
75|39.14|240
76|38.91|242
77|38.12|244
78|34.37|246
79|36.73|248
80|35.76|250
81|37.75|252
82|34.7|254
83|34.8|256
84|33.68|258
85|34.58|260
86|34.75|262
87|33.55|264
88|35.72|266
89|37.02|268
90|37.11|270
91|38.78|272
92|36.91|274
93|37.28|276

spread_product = 10.0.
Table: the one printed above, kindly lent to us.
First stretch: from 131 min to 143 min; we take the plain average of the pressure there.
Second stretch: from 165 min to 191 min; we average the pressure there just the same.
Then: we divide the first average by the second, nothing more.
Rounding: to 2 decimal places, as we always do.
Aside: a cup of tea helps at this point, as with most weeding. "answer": 1.04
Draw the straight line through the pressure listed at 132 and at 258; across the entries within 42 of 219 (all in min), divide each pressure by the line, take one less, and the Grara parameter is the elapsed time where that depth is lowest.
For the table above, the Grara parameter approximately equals 206 min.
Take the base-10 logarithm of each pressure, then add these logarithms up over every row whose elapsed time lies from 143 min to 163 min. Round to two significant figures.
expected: 15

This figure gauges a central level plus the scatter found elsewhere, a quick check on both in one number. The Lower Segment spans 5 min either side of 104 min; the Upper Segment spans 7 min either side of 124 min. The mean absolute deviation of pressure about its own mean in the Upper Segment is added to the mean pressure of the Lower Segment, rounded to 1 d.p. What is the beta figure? 34.0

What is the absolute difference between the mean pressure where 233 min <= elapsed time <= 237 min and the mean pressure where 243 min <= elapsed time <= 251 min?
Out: 0.1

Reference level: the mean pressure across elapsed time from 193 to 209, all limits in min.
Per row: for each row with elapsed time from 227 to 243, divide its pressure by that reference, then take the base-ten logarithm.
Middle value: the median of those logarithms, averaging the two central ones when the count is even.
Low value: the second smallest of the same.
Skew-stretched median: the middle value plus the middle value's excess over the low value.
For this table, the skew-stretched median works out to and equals 0.070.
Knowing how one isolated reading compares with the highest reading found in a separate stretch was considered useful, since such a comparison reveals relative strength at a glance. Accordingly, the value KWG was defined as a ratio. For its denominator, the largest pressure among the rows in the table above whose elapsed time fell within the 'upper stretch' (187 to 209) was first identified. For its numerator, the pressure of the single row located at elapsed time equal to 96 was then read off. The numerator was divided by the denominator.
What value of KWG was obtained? 0.879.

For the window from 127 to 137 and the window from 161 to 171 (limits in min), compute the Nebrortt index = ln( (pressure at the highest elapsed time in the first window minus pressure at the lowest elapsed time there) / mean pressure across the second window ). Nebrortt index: -2.4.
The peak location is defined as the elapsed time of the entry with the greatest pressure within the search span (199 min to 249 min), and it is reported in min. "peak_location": 228 min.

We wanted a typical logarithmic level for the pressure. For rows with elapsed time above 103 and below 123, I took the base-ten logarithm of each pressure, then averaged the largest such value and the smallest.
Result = 1.53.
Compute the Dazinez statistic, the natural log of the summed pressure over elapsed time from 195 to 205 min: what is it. 5.133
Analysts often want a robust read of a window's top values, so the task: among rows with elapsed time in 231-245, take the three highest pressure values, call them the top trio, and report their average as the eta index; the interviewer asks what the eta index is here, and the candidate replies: 38.7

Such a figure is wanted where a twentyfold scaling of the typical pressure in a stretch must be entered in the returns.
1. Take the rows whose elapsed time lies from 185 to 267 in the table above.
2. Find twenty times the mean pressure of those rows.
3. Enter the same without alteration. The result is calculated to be 705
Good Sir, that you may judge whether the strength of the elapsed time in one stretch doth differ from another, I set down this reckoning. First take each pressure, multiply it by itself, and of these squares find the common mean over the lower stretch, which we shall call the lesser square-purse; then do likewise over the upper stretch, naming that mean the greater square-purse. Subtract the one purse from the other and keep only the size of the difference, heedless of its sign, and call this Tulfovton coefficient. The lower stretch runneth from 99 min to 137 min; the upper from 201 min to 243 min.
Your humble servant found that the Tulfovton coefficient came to 74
